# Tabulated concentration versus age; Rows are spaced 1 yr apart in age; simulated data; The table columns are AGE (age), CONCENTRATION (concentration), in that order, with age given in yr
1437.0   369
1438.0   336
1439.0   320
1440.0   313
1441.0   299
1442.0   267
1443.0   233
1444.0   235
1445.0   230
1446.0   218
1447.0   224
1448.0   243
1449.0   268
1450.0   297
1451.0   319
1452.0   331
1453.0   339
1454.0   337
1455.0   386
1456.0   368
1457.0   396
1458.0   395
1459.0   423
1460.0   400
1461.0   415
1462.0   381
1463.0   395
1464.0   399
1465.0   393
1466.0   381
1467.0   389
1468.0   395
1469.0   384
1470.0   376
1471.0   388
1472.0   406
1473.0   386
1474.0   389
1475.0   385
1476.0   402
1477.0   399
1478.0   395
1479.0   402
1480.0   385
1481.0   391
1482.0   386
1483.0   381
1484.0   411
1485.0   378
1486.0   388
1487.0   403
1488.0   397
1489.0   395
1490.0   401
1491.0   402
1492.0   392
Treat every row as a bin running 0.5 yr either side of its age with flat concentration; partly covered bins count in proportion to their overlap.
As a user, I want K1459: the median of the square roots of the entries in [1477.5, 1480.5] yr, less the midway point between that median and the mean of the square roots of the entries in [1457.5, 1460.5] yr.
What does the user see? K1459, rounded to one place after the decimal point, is -0.1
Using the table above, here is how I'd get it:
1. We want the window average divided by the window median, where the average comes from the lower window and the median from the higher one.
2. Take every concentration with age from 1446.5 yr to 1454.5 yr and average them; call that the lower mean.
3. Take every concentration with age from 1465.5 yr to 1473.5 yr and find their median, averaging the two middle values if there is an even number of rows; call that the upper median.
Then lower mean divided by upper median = 0.76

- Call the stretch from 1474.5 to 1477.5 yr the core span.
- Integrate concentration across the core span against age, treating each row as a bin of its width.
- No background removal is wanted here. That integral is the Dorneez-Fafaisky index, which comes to 1186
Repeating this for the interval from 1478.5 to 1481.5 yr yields 1178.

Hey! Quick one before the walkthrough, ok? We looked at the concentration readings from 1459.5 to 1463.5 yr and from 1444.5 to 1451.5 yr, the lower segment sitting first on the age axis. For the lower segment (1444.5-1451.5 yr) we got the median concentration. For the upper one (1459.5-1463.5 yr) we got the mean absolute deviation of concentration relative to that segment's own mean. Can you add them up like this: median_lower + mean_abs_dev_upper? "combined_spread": 253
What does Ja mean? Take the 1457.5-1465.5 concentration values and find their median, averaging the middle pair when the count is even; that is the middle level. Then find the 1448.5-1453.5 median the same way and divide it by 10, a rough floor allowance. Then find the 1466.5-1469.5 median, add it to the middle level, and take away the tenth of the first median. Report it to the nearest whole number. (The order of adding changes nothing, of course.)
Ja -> 754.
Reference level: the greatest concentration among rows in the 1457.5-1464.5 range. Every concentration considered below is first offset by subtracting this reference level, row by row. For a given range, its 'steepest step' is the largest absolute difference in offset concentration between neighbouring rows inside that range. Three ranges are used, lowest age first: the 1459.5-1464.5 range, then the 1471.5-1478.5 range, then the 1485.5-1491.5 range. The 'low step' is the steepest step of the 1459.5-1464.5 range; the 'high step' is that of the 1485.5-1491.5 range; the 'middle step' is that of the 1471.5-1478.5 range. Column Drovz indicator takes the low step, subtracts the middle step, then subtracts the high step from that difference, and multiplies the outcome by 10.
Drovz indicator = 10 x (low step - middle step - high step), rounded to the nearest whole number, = -10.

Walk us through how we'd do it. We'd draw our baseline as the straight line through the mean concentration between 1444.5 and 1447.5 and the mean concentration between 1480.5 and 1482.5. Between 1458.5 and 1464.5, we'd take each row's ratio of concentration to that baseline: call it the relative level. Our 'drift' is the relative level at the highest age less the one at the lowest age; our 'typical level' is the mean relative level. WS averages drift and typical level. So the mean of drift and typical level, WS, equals 0.59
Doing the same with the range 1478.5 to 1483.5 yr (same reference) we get 0.45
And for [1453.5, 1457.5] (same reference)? 0.77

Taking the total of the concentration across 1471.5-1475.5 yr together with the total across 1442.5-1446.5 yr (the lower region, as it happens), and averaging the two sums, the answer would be 1241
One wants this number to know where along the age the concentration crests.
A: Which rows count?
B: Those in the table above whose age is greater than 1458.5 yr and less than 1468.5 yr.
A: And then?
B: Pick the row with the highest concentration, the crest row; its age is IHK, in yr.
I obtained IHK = 1459.0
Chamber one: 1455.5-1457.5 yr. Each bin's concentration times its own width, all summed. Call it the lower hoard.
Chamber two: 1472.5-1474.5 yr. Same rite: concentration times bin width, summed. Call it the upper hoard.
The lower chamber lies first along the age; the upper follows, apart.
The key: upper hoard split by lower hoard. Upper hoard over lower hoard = 1.0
